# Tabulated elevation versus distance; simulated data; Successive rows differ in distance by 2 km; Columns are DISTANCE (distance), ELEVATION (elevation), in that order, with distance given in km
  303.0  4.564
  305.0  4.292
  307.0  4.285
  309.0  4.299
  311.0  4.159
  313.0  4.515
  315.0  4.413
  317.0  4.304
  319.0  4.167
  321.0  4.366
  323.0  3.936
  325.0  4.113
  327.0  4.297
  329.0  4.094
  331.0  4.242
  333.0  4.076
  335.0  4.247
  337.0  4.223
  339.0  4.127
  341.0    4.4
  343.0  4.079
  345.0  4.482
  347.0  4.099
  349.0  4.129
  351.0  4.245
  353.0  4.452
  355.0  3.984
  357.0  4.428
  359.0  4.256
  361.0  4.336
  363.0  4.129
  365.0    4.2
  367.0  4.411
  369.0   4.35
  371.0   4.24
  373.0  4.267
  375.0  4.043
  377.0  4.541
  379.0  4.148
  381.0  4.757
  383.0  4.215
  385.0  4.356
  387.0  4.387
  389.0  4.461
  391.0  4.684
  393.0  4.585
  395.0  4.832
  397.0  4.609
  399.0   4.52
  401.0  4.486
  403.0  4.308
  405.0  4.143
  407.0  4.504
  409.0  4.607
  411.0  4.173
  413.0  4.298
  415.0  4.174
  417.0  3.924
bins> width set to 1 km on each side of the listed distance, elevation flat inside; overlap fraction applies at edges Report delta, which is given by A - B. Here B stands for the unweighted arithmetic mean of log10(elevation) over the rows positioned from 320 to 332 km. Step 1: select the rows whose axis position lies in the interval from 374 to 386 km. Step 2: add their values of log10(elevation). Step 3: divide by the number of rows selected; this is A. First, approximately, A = 0.637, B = 0.620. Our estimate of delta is 0.017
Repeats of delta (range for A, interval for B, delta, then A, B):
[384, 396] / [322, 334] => 0.042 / 0.658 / 0.615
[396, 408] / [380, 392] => -0.005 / 0.646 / 0.651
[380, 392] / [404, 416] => 0.016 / 0.651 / 0.635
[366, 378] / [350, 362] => 0.003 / 0.634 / 0.632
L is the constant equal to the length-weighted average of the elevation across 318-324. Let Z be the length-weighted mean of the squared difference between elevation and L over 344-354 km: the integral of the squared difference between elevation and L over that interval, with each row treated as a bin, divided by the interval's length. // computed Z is 0.04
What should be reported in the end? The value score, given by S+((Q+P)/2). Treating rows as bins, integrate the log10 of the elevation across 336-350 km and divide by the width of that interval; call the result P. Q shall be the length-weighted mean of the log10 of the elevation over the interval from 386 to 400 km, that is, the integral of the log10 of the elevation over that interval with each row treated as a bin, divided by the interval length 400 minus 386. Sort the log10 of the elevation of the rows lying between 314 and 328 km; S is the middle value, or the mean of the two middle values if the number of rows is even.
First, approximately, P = 0.625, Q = 0.661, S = 0.633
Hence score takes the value 1.28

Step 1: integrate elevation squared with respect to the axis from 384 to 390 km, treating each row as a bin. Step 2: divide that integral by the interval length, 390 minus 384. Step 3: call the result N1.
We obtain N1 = 19.4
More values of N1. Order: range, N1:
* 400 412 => 19.1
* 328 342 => 17.7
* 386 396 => 21.1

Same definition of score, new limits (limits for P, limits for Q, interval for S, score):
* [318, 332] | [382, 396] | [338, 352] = 1.25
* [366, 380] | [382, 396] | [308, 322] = 1.28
